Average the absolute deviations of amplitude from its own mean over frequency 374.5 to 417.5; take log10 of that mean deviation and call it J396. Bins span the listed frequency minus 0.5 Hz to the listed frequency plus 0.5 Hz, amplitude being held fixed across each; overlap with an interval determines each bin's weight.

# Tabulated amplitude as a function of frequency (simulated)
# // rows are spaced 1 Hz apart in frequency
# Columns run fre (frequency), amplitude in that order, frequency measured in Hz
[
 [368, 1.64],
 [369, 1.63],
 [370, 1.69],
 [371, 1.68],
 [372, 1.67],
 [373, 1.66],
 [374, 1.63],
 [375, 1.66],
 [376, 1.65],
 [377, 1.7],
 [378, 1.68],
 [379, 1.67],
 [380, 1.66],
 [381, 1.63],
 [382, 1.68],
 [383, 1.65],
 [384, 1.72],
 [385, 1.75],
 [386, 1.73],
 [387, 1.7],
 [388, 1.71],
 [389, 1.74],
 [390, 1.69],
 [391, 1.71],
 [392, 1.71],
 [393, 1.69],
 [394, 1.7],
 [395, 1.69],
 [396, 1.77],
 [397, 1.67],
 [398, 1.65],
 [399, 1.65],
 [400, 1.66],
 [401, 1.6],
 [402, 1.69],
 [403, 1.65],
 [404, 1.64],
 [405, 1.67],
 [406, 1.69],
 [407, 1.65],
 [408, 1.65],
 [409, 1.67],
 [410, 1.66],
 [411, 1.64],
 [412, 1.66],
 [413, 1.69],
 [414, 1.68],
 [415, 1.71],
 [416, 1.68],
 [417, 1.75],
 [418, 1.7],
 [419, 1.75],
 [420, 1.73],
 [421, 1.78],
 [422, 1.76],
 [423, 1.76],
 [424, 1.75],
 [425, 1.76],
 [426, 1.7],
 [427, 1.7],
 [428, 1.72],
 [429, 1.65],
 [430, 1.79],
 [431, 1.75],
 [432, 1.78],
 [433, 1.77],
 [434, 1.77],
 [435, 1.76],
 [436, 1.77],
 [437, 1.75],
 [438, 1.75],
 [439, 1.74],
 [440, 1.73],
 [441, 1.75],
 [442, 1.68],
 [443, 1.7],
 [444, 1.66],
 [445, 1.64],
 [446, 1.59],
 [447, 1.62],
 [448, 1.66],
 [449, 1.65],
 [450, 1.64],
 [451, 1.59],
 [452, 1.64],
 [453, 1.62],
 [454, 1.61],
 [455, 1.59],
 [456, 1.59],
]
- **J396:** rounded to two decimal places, -1.56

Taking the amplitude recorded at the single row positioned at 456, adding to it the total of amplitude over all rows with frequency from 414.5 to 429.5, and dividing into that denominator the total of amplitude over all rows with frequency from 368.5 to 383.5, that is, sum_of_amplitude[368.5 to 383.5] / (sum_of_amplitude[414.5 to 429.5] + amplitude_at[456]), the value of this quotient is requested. 0.907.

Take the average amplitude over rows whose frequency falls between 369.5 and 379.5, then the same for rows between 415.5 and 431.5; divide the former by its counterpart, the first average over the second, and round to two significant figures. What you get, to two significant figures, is 0.96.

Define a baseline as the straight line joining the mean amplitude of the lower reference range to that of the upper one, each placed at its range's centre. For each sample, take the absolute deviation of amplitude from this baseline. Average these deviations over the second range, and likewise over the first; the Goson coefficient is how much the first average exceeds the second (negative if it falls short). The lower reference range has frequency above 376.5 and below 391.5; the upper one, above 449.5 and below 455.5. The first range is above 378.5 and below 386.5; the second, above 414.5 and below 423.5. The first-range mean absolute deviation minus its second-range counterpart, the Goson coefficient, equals -0.042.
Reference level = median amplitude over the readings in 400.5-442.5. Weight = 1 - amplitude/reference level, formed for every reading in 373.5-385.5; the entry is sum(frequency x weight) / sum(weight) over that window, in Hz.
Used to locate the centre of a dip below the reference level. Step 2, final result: 377.9 Hz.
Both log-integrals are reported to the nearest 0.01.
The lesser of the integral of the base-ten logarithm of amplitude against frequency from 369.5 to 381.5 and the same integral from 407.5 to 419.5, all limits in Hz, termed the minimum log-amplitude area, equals 2.66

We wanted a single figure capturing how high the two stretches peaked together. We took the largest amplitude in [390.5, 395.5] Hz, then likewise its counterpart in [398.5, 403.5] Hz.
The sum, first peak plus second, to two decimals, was 3.40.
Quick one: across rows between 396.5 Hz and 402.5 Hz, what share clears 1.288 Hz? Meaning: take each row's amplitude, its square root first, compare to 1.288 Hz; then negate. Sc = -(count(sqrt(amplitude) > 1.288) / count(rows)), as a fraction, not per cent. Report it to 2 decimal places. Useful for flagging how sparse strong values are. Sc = -0.50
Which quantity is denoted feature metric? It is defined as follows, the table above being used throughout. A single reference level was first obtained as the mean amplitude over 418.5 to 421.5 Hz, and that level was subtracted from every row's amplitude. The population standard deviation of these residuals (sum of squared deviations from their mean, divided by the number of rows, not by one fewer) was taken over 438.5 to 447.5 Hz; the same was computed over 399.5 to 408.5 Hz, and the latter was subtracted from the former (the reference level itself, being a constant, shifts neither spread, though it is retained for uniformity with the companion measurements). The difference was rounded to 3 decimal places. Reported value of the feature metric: 0.027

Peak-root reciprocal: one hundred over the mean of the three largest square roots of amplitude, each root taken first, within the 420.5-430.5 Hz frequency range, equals 75.0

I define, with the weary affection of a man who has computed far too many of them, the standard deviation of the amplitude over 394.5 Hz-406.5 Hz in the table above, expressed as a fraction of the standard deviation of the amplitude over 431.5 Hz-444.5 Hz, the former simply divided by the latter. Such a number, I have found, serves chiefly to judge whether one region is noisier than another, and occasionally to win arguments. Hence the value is 1.09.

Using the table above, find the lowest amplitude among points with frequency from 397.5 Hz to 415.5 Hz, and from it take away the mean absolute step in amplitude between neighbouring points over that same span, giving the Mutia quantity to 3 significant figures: 1.57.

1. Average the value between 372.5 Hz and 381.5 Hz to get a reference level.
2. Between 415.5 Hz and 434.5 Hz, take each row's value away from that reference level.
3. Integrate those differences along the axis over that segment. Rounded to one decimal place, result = -1.5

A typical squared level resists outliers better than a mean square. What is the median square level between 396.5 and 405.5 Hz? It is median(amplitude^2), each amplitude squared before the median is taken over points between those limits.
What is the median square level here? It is 2.72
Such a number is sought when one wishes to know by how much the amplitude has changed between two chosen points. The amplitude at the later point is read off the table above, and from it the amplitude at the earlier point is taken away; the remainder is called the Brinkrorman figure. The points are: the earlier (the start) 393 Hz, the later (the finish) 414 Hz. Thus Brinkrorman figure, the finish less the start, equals -0.01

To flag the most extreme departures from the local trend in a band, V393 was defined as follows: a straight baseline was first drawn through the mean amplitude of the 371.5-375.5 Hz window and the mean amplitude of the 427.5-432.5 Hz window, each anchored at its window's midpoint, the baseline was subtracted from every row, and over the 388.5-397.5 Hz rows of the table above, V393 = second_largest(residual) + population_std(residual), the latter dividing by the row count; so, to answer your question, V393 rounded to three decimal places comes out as 0.092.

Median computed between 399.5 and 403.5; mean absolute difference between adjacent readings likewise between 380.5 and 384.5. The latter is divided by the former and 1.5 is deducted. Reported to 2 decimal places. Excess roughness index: -1.47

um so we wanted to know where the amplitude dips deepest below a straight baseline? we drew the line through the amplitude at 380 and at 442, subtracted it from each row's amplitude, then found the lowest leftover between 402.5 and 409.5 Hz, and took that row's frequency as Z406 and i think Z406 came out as 404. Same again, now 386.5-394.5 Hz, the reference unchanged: 393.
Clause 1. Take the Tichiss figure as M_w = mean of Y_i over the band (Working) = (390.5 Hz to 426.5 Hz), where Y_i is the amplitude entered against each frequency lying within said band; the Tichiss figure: 1.69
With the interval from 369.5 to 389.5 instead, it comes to 1.68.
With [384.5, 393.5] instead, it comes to 1.71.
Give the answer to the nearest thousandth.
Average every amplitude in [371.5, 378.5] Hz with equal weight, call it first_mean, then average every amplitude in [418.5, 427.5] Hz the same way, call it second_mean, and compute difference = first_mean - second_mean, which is -0.079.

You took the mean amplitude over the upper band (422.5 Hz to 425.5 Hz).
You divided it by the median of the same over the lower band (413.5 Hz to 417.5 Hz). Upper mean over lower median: 1.036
